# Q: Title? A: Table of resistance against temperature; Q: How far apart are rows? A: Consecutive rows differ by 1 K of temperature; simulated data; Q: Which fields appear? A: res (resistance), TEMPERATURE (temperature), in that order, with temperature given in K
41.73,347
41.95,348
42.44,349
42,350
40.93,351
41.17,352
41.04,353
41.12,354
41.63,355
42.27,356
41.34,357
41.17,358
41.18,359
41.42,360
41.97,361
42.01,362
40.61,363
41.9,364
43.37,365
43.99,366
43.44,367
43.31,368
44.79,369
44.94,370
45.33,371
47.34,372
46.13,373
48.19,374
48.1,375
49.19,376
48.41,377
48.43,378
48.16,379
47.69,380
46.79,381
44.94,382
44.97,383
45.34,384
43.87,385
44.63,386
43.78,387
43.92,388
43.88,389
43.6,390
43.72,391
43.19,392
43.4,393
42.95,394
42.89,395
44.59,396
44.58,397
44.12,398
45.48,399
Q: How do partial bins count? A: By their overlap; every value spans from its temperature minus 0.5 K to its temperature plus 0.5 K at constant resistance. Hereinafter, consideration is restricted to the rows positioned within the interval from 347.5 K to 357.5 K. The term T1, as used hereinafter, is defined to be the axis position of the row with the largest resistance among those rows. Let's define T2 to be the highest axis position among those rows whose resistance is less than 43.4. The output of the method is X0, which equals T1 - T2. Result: -8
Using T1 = 349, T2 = 357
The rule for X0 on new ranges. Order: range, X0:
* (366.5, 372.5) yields 4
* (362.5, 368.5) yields -2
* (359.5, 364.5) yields -2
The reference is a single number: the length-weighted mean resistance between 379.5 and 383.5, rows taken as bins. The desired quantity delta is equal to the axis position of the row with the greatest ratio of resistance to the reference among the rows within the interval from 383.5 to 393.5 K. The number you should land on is 384 K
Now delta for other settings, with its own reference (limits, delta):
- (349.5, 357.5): 356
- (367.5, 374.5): 374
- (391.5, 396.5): 396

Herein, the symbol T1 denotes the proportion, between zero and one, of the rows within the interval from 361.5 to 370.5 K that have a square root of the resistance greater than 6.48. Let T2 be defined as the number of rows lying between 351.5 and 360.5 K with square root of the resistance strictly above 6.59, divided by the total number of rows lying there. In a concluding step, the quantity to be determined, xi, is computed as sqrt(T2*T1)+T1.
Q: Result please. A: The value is 0.8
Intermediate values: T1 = 0.78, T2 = 0.0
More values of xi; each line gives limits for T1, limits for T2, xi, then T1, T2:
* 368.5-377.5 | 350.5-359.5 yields 1.0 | 1.00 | 0.0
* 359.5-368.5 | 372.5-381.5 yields 1.3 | 0.56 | 1.0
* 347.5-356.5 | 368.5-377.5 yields 0.9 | 0.33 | 1.0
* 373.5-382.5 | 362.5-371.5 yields 1.7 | 1.00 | 0.6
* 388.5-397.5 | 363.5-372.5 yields 1.8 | 1.00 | 0.7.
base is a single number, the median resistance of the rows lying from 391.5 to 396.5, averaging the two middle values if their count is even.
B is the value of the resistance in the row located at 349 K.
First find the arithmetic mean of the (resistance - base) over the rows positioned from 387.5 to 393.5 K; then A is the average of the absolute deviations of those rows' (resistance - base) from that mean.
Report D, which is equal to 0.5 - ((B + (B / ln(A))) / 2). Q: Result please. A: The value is -7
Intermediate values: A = 0.222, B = 42.44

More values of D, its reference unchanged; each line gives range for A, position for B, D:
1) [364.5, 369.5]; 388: 9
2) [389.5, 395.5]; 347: -4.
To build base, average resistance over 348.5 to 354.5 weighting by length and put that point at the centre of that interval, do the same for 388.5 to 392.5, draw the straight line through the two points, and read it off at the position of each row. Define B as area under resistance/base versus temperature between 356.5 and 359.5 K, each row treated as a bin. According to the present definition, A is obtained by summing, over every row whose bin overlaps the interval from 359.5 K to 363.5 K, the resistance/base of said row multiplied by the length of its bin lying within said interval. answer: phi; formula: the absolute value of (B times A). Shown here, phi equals 11.7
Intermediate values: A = 4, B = 3.0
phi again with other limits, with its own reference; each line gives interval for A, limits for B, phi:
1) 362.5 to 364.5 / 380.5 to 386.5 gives 12.3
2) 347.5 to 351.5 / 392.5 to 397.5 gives 20.2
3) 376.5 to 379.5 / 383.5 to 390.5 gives 24.1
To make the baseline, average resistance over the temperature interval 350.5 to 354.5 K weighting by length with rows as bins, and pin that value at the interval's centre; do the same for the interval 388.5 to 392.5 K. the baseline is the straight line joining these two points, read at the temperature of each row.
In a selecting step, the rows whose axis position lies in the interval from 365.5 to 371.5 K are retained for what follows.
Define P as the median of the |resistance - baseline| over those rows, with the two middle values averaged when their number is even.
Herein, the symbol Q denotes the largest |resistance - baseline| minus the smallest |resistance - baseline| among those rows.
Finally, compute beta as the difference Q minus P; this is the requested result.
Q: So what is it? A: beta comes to -0.51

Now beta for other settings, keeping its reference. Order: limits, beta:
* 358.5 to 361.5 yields -0.12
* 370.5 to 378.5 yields -2.07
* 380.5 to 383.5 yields 0.04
